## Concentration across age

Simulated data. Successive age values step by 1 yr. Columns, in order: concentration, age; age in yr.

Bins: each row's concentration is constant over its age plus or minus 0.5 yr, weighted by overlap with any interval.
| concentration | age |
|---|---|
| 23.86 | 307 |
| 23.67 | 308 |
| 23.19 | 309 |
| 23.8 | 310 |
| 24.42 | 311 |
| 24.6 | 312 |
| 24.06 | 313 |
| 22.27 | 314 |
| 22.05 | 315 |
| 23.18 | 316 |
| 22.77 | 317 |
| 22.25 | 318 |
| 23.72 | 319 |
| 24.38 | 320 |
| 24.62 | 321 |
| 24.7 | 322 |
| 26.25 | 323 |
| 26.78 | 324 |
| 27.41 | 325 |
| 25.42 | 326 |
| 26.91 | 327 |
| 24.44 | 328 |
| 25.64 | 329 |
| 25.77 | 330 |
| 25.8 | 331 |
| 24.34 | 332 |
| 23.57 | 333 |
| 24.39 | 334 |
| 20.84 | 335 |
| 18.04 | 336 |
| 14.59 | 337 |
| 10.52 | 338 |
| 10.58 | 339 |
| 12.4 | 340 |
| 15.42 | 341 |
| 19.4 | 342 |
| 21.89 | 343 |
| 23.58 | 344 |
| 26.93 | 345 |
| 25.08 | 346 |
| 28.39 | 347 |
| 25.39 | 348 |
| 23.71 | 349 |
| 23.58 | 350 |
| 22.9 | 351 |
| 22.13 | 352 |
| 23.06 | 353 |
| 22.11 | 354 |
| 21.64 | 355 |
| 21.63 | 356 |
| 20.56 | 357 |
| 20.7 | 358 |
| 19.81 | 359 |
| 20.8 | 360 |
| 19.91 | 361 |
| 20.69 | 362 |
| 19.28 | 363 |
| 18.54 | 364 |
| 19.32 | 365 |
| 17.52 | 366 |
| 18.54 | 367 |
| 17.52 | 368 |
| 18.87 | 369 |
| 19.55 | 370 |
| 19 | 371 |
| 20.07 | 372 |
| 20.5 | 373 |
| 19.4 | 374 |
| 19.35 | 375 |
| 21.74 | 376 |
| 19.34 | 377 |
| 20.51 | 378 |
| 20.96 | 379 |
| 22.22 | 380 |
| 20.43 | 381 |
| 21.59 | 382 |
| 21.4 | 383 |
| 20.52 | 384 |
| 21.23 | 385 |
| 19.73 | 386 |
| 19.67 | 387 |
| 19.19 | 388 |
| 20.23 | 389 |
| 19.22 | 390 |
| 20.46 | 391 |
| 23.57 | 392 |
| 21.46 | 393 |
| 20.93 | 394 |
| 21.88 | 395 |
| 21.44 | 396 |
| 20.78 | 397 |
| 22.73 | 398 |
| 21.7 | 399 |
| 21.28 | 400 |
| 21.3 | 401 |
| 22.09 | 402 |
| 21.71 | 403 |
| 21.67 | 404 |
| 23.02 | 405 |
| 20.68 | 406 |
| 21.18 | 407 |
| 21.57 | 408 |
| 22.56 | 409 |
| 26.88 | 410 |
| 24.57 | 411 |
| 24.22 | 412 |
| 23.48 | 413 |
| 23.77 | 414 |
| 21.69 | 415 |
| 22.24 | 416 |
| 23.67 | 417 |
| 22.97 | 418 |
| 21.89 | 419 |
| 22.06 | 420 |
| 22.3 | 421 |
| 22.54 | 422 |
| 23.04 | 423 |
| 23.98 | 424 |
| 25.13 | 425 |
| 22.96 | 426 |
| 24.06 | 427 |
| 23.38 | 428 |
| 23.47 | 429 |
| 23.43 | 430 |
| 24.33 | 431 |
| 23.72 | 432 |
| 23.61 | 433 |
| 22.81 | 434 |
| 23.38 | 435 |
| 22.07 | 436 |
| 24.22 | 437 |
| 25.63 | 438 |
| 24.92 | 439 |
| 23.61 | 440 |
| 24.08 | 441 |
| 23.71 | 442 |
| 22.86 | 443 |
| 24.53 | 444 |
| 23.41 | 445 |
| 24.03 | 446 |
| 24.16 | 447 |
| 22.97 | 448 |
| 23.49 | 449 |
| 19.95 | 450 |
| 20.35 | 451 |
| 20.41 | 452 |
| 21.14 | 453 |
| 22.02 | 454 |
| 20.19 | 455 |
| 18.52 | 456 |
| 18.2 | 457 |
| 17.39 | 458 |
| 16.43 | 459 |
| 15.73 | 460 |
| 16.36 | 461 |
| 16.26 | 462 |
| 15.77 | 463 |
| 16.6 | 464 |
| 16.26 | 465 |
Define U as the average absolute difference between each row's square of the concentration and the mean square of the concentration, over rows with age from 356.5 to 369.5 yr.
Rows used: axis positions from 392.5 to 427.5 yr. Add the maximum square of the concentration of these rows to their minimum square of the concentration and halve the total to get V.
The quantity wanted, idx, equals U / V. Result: 0.06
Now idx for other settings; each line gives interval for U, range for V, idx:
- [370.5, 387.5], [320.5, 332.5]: 0.05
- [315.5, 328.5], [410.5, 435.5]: 0.12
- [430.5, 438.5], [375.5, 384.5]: 0.08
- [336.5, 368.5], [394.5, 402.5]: 0.26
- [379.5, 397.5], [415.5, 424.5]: 0.07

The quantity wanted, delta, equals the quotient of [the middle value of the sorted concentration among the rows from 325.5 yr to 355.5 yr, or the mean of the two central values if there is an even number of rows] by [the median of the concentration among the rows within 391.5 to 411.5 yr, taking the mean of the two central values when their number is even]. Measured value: 1.09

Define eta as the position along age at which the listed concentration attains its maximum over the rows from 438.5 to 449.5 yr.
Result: 439 yr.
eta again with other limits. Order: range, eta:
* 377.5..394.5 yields 392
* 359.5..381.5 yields 380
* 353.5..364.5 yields 354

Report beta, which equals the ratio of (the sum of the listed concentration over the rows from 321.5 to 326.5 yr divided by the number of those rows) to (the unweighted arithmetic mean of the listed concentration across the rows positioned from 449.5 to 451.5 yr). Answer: 1.3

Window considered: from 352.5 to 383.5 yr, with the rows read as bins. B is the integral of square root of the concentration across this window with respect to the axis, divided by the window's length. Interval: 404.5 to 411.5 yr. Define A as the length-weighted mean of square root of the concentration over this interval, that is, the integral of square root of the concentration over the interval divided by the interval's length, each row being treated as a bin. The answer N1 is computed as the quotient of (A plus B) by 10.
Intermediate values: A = 4.78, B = 4.49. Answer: 0.93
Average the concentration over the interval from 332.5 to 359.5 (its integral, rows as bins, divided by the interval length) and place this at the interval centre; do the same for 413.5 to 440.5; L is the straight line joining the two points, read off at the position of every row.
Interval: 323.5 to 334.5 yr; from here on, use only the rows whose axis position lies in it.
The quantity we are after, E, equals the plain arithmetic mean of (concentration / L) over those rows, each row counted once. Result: 1.26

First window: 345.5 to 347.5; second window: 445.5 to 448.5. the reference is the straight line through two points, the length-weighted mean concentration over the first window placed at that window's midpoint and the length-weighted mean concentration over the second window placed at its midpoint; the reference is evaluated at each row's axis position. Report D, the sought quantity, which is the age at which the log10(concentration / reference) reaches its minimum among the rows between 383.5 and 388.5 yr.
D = 388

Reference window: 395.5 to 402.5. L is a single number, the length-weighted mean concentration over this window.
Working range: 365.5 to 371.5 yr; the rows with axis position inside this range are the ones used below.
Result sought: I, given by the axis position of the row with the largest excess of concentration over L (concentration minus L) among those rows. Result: 370 yr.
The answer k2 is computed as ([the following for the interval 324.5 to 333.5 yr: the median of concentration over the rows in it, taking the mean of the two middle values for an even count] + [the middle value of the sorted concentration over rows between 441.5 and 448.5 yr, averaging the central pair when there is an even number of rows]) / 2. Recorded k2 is 24.7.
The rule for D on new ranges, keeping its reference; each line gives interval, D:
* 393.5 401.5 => 397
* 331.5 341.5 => 338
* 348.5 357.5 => 357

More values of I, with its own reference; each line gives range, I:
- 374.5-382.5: 380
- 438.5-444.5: 439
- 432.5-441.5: 438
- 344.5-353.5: 347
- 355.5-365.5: 356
